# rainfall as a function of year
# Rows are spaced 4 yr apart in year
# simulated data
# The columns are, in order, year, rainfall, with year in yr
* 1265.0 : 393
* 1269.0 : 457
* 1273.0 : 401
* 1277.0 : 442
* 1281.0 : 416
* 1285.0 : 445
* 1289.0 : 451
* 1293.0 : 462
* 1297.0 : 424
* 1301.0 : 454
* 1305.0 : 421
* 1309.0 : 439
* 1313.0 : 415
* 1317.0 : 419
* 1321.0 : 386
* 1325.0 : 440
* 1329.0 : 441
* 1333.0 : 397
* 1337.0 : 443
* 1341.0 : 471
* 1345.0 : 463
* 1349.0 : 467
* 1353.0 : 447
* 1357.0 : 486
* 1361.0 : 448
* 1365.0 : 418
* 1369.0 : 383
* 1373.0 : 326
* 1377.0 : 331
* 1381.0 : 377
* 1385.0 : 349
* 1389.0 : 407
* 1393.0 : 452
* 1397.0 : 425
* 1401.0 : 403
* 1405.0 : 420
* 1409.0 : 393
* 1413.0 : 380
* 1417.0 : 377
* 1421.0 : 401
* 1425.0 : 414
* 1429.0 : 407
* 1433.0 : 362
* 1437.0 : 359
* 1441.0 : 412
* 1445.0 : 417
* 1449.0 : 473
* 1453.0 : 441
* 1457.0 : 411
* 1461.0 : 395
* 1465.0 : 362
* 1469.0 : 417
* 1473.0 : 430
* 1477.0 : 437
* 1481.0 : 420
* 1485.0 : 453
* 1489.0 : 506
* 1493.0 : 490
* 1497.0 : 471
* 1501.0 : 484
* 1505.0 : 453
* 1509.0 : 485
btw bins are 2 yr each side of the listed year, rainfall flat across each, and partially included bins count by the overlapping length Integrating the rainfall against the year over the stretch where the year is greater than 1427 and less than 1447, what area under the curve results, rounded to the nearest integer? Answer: 7828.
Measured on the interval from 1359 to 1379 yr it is 7624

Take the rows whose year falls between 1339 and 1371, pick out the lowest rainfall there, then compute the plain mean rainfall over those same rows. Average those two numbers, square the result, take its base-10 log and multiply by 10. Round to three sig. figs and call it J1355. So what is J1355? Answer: 52.4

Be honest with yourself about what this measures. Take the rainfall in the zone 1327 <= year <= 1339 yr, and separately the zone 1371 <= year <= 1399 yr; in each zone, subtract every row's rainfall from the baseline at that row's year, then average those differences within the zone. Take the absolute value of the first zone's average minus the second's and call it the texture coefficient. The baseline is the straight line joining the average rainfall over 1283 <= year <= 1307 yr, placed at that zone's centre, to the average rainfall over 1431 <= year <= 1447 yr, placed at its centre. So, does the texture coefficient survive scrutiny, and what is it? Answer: 26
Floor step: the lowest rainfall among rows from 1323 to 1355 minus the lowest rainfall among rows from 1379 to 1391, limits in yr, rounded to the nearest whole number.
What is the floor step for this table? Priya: 48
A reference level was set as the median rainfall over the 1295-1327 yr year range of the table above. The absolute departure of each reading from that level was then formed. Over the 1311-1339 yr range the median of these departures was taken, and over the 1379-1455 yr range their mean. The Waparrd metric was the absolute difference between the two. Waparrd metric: 11.0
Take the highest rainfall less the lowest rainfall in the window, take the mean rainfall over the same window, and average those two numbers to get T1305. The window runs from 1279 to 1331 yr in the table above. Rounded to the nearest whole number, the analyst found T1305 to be 254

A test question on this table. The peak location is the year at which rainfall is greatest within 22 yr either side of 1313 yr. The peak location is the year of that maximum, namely 1293.0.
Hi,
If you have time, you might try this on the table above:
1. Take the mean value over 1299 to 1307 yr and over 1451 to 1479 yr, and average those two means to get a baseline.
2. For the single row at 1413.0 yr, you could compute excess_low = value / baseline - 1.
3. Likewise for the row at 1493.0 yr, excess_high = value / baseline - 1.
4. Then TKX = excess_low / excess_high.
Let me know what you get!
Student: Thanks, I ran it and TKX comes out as -0.7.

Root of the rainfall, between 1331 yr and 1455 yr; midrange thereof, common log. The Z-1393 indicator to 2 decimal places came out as 1.30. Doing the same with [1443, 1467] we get 1.31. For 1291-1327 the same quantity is 1.31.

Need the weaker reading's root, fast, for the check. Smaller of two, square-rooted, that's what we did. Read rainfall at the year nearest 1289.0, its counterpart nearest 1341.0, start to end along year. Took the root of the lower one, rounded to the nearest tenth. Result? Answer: 21.2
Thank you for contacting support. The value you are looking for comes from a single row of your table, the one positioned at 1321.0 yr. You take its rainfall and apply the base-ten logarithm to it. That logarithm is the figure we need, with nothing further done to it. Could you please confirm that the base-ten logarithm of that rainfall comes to 2.59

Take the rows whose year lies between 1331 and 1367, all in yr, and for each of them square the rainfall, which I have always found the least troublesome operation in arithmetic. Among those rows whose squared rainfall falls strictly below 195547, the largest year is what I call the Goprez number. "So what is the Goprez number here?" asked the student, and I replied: 1365.0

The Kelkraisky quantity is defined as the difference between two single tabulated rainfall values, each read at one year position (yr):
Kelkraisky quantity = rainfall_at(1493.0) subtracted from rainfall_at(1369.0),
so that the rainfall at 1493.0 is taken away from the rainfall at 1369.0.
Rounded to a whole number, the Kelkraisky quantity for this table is -107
